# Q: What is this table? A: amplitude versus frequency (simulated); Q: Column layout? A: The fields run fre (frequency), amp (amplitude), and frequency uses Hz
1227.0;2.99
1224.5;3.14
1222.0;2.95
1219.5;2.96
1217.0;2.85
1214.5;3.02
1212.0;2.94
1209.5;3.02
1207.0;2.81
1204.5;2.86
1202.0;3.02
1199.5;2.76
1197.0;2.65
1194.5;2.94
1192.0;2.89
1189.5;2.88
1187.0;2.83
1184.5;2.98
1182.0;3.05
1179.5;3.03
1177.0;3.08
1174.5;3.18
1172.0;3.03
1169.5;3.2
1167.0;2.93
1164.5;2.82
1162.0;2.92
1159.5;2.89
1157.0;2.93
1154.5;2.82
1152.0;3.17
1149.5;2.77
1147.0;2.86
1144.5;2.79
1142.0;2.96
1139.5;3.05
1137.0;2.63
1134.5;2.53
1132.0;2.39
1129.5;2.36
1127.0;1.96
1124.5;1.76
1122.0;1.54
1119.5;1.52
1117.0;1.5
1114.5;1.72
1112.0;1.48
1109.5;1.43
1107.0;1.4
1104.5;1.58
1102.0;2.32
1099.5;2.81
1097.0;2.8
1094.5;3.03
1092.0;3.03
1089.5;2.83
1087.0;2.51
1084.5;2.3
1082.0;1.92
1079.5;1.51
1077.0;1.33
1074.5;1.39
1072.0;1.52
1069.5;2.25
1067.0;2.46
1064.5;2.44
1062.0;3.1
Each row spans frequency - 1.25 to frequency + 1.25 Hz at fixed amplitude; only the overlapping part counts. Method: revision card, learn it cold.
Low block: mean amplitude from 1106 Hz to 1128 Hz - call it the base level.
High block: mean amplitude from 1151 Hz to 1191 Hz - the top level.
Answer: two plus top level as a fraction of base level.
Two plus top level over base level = 3.9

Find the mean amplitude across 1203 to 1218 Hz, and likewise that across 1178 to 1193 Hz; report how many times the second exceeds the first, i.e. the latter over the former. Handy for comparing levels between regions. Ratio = 1.01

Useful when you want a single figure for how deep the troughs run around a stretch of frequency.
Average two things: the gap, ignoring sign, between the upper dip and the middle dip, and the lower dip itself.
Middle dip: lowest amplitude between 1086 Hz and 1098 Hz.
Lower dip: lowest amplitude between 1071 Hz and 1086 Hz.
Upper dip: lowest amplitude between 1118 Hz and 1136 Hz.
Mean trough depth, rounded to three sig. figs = 1.16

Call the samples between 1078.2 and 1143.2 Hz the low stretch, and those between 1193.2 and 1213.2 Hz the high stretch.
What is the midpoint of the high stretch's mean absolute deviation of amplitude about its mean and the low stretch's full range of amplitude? 0.88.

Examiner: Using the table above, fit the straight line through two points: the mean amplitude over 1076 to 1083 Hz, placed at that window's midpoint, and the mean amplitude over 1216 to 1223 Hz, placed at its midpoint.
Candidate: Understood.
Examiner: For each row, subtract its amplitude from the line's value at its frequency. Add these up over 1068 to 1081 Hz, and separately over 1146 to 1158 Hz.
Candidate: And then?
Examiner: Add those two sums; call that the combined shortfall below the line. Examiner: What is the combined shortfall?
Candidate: -3.5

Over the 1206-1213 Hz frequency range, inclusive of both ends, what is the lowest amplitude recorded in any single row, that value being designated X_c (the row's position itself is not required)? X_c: 2.81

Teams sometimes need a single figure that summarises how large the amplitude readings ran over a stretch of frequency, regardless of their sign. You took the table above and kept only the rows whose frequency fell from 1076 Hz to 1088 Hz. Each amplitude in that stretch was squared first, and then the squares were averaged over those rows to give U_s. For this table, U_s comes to 3.9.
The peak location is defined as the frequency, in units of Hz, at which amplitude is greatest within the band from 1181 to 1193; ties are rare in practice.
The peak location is 1182.0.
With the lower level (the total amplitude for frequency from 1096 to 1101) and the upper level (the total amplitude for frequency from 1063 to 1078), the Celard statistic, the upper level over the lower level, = 2.0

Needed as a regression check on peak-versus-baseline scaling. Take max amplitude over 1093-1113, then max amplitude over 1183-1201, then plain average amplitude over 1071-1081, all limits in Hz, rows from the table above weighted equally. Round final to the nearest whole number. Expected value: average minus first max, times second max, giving -5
